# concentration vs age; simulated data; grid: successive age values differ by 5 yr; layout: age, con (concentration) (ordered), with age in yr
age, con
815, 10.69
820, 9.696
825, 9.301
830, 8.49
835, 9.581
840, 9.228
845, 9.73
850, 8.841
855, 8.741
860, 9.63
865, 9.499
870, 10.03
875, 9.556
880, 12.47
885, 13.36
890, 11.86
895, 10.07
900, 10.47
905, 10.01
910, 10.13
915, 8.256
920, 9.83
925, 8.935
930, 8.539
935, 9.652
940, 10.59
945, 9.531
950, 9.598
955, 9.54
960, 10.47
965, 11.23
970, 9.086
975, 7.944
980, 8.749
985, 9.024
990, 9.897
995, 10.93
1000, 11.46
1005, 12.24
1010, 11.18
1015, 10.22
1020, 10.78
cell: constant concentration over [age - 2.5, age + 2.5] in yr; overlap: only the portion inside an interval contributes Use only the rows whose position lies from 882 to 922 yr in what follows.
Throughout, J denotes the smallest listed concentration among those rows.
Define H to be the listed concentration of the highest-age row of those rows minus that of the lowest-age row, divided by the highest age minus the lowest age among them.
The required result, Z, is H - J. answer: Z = -8.4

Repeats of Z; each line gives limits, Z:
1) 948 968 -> -9.4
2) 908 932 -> -8.3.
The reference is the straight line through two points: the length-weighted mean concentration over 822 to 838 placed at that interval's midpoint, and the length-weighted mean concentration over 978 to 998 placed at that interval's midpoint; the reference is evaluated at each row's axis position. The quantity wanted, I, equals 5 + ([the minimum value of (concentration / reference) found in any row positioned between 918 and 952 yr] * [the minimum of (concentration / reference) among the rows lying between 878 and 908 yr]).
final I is 5.95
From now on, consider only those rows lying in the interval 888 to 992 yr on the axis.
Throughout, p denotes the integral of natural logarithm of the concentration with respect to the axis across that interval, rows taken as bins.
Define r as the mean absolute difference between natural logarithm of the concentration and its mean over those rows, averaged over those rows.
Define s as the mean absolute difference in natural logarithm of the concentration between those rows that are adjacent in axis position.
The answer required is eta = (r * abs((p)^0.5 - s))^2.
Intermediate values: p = 236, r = 0.076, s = 0.0921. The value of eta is 1.3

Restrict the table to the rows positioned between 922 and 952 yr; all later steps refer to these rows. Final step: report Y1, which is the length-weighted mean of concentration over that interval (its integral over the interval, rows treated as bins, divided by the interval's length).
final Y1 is 9.5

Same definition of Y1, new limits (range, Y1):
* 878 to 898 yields 11.9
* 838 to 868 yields 9.3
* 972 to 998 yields 9.3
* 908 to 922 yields 9.4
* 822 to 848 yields 9.3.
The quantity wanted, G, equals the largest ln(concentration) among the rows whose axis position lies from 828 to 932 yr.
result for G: 2.59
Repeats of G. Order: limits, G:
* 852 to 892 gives 2.59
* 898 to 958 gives 2.36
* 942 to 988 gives 2.42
